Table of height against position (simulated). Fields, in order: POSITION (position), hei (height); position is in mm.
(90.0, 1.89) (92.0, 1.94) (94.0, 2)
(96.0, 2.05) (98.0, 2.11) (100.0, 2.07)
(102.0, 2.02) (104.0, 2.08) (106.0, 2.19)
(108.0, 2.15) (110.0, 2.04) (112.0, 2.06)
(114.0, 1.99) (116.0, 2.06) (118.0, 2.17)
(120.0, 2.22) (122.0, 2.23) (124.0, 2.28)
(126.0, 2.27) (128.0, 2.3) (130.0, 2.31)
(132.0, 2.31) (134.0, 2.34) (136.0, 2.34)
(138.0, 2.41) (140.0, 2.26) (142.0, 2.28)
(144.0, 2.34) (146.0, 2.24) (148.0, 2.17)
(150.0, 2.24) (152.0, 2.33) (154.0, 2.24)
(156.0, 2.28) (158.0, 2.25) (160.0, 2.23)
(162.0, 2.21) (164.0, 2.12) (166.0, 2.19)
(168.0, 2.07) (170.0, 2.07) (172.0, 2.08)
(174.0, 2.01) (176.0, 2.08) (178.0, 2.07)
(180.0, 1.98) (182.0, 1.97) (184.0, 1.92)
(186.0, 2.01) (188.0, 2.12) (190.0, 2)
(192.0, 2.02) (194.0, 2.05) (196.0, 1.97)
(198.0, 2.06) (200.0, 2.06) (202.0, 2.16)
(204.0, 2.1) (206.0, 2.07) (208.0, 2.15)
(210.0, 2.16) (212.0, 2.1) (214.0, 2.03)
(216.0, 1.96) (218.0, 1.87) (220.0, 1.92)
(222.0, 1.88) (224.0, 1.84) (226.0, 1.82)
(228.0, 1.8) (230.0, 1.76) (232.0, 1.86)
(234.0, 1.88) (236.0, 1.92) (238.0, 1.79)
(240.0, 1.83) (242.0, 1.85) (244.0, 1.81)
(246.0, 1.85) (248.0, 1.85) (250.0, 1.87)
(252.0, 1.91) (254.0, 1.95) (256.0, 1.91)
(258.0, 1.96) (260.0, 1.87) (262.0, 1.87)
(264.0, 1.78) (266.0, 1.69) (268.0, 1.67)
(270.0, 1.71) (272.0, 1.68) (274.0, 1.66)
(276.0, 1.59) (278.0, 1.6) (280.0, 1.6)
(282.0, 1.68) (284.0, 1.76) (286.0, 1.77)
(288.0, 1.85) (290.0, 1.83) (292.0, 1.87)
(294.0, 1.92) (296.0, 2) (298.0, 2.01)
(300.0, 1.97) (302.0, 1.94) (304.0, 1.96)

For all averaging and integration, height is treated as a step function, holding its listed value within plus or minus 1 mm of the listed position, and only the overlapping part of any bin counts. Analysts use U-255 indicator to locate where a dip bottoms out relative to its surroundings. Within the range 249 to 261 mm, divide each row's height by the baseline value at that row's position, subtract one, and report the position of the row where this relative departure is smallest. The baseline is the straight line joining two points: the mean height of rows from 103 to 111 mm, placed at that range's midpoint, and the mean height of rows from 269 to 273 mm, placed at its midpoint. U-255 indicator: 250.0 mm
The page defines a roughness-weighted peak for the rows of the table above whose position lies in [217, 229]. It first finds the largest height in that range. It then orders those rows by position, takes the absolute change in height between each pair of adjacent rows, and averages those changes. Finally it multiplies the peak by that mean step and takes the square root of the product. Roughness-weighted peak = 0.255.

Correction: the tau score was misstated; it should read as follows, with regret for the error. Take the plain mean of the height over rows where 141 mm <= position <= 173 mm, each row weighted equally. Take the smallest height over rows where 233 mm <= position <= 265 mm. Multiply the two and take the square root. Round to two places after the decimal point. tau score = 1.98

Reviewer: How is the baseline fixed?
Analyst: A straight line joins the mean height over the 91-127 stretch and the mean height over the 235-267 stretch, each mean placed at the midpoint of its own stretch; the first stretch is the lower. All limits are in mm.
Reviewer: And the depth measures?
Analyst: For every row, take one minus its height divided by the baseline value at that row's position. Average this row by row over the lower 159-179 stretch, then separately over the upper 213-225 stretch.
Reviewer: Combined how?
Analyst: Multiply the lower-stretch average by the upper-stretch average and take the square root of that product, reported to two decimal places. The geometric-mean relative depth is 0.01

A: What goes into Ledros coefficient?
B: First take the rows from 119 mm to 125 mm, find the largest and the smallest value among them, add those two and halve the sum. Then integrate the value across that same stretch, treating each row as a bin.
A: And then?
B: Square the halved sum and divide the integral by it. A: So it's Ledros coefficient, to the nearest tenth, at 2.7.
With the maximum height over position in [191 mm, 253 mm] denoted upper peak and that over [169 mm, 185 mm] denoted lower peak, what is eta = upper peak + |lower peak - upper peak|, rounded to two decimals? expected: 2.24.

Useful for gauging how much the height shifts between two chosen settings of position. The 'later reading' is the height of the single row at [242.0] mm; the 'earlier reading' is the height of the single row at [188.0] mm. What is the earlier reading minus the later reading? 0.27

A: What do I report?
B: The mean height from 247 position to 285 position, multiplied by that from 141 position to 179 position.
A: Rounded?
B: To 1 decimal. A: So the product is 3.9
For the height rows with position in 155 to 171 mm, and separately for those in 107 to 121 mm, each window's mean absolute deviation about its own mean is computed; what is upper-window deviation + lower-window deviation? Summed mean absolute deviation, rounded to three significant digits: 0.138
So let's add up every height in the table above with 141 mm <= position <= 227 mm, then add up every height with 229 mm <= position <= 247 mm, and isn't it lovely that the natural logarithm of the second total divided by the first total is -1.7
